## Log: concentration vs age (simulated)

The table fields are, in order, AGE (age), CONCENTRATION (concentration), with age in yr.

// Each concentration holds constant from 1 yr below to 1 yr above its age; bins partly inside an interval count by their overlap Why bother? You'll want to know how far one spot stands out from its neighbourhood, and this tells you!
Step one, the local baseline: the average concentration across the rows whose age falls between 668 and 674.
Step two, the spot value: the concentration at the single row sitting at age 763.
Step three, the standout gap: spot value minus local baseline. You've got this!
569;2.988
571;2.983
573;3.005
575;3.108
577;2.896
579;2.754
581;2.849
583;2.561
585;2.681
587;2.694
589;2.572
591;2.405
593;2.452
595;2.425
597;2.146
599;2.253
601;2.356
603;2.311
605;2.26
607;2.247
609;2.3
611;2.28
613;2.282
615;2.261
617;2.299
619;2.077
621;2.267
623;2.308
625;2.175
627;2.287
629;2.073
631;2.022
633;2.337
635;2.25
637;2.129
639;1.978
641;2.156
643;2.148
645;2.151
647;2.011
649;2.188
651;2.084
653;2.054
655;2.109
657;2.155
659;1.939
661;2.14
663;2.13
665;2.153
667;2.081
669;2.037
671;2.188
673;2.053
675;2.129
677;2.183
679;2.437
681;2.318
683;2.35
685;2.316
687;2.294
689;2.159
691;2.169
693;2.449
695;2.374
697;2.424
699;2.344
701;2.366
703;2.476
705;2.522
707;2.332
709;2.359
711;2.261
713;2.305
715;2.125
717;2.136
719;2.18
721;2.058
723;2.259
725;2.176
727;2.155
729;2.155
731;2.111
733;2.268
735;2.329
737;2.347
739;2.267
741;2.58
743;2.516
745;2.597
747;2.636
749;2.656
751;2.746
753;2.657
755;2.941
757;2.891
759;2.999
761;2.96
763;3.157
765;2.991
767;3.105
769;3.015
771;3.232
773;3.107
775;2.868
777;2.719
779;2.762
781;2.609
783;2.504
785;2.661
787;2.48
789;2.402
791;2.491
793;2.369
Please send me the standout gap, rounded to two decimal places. 1.06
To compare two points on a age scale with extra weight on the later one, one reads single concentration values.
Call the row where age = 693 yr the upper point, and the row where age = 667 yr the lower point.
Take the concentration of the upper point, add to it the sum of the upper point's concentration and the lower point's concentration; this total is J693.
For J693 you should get 6.98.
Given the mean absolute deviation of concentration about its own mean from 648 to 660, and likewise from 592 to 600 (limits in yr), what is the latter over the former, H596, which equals 1.9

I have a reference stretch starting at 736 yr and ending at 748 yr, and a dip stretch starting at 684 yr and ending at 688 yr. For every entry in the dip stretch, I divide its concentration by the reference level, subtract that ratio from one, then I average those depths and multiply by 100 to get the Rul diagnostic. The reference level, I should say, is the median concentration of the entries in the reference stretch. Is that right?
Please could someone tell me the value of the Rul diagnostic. 10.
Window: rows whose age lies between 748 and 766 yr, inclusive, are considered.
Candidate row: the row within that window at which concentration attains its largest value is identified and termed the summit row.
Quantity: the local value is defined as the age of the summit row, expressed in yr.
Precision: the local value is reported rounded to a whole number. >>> 763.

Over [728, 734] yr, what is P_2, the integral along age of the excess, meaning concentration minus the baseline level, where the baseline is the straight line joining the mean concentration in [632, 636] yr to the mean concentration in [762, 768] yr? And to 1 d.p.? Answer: -4.2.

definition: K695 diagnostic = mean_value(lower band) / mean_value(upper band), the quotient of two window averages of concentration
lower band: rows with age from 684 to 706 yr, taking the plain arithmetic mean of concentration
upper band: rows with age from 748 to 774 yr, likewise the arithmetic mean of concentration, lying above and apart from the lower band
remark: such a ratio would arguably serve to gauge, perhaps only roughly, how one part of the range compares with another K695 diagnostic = 0.80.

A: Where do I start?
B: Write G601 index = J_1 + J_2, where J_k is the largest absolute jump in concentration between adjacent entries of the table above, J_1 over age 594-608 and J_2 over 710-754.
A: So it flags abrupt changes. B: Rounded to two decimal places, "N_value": 0.59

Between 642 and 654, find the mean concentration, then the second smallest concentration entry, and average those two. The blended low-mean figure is 2.08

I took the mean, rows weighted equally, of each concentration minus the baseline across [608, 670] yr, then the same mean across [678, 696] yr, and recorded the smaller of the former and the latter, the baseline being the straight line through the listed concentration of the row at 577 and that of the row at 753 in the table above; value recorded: -0.66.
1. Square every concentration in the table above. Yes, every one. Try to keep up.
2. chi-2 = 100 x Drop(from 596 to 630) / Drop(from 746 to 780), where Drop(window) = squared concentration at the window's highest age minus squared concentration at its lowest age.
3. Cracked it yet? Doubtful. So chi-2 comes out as -45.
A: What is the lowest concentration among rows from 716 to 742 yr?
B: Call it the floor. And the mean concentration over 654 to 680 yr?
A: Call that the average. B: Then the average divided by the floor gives 1.04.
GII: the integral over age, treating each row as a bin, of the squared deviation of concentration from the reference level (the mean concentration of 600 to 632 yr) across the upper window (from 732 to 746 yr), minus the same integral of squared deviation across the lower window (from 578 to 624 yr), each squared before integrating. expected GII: -2.2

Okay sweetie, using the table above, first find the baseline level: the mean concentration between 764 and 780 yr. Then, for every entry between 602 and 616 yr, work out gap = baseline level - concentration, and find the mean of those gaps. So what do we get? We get 0.70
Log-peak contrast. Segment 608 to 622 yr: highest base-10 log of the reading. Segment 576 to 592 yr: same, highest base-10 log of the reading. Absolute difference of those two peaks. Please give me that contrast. 0.10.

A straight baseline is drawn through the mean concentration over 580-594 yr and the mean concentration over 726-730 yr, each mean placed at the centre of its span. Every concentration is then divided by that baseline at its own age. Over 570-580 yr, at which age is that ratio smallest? 579 yr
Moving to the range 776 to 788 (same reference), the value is 787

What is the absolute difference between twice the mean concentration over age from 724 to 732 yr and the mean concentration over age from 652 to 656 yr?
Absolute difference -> 2.2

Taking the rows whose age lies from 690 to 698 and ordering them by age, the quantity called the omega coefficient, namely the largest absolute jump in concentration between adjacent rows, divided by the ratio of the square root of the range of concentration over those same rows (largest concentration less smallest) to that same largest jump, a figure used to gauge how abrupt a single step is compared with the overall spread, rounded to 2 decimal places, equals 0.15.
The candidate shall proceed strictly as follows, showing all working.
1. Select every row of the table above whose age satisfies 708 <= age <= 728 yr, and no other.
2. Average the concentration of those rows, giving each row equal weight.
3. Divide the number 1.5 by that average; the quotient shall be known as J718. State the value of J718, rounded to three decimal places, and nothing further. 0.681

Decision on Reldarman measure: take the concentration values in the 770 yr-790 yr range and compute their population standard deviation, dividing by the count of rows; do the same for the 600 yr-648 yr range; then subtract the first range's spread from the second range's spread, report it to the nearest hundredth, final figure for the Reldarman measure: -0.15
